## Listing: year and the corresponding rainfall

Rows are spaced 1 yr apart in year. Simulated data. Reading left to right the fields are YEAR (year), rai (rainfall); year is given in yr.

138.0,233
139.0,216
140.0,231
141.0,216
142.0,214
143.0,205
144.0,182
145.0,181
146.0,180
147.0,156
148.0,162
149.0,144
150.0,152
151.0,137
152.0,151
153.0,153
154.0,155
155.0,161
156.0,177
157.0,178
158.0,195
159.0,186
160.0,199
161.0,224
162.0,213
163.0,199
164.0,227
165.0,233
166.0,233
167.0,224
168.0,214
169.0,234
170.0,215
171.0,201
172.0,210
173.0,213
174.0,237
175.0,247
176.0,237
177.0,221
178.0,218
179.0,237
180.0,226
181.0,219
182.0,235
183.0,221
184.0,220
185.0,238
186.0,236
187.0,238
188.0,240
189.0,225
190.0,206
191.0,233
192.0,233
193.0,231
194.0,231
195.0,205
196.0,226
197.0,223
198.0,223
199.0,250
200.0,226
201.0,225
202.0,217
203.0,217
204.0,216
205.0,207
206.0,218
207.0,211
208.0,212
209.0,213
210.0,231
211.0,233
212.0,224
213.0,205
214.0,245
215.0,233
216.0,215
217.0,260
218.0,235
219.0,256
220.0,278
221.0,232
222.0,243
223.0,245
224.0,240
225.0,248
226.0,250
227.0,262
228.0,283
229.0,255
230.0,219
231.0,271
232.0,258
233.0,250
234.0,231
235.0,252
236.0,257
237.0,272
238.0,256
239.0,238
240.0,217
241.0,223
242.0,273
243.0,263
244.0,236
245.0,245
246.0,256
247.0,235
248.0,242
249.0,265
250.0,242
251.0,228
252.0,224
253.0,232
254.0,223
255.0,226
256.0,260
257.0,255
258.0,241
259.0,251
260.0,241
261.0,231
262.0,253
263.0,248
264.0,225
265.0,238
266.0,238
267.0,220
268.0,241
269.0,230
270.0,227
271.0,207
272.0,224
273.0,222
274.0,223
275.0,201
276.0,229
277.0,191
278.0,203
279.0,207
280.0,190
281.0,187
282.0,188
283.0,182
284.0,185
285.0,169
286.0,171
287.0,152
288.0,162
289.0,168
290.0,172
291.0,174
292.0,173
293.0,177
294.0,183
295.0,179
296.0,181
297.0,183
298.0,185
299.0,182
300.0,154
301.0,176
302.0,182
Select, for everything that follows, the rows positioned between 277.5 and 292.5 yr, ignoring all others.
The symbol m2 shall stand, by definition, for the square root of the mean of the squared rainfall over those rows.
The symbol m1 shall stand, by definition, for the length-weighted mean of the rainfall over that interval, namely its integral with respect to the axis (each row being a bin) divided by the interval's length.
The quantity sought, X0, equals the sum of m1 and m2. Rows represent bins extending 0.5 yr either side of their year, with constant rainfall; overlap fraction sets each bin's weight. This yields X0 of 358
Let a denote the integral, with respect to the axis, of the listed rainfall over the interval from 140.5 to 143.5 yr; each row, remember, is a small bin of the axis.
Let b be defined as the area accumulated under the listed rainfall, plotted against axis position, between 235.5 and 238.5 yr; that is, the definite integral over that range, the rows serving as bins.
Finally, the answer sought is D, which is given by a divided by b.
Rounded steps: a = 635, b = 785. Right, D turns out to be 0.81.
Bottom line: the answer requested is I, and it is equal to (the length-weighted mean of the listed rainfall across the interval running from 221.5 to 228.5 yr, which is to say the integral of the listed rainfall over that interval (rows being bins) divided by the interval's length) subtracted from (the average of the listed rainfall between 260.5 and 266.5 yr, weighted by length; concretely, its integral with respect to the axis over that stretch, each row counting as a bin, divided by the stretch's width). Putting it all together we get -14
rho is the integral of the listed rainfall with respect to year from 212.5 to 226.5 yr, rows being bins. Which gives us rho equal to 3385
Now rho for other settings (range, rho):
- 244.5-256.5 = 2878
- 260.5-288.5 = 5844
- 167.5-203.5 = 8128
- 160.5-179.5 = 4237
